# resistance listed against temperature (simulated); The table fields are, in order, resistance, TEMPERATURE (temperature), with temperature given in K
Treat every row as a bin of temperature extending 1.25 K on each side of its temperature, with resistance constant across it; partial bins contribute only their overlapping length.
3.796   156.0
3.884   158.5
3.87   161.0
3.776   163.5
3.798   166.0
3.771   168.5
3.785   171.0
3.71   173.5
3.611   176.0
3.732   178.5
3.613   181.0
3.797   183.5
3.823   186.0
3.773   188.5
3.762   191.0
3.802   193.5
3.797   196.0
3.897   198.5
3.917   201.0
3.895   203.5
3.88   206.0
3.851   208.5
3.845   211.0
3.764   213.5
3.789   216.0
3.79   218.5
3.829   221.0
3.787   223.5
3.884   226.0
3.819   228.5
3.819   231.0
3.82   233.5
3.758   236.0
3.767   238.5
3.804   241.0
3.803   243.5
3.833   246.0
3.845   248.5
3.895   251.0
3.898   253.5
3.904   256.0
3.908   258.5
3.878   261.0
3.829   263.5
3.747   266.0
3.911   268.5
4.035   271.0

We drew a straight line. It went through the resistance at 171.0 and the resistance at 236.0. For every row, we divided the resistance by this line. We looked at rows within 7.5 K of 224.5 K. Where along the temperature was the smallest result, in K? 223.5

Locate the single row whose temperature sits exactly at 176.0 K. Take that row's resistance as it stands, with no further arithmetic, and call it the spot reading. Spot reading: 3.611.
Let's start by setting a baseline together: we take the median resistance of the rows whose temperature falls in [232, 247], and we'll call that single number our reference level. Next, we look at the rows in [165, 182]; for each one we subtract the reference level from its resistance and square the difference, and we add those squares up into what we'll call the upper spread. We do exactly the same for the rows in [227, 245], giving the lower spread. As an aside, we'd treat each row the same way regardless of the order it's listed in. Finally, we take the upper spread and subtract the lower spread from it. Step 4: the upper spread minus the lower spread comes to 0.084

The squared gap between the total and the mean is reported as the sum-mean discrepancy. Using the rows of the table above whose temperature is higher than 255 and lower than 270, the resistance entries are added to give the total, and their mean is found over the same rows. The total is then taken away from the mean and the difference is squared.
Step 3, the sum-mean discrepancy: 373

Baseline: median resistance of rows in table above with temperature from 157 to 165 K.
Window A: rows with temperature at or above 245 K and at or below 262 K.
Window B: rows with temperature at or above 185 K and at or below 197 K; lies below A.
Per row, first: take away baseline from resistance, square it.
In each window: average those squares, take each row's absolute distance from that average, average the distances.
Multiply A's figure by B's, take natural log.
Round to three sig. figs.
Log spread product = -13.6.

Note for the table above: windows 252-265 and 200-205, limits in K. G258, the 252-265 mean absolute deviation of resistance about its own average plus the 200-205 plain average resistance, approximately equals 3.93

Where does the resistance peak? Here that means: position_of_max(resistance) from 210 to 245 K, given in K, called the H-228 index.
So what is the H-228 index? 226.0 K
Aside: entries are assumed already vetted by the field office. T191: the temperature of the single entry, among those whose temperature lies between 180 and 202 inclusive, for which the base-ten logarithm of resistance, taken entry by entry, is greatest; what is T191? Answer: 201.0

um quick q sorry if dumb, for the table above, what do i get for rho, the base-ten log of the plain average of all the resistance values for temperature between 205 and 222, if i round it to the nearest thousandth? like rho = 0.582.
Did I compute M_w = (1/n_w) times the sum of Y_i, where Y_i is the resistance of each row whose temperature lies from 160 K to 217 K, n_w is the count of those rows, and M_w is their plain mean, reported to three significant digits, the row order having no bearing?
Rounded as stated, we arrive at 3.79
